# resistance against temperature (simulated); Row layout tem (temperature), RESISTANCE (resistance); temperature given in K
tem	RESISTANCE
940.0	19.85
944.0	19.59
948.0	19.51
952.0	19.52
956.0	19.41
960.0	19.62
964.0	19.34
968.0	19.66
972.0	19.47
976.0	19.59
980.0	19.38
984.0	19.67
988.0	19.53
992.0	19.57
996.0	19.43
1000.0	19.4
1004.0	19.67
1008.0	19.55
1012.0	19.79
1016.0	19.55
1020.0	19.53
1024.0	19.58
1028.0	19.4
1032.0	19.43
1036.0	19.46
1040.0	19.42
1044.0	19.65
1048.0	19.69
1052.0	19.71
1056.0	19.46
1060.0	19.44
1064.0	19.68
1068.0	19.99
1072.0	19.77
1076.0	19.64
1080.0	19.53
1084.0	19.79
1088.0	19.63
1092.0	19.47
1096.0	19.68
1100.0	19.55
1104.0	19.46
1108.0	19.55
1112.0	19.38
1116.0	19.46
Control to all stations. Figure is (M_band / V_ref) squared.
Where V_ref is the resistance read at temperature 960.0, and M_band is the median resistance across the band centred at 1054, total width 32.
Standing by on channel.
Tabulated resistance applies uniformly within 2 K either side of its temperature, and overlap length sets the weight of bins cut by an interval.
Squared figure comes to 1.005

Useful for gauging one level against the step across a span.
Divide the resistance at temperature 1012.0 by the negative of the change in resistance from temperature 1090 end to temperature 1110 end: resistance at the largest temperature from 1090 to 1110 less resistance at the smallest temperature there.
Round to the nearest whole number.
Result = -247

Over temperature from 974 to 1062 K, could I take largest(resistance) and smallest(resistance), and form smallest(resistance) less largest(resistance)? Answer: -0.41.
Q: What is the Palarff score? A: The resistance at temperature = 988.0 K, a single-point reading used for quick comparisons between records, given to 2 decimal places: 19.53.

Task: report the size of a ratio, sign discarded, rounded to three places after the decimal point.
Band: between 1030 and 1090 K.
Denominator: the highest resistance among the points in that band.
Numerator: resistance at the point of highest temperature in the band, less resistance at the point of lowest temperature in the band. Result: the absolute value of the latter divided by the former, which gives 0.010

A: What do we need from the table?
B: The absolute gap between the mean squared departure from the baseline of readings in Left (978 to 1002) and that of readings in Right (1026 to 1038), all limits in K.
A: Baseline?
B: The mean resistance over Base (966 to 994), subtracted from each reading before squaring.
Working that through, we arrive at 0.0019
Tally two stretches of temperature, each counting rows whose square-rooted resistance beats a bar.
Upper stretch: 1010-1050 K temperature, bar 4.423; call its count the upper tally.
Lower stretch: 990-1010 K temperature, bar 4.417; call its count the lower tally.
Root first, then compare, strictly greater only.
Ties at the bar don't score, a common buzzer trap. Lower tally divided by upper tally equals 0.75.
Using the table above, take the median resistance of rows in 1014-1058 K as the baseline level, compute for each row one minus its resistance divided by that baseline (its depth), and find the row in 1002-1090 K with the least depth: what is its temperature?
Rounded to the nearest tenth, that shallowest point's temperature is 1068.0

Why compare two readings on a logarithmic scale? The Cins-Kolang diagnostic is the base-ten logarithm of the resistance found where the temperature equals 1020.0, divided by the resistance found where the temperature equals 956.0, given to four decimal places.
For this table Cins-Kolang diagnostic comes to 0.0027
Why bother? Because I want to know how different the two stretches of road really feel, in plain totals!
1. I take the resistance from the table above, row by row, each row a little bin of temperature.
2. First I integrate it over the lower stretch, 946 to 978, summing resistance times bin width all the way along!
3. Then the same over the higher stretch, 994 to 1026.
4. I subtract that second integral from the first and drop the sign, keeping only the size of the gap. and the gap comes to 1.5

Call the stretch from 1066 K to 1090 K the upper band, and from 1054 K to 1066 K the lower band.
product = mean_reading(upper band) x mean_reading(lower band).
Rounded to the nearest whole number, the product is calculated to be 385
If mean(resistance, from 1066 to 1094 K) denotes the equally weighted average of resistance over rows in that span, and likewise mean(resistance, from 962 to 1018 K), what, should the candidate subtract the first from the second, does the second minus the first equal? -0.15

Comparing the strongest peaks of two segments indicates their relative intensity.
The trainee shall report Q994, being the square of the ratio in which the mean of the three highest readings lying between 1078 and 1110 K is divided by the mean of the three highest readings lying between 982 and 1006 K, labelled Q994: 1.01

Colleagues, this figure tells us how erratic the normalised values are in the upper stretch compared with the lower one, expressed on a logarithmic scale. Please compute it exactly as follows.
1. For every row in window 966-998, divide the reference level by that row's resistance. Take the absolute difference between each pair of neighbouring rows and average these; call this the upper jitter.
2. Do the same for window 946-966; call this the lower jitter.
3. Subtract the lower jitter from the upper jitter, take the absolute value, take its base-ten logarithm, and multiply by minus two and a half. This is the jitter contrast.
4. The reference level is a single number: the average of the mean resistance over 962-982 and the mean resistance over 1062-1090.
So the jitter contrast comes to 8.4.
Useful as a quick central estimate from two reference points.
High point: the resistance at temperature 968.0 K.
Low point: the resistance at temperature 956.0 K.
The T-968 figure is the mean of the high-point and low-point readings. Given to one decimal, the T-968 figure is 19.5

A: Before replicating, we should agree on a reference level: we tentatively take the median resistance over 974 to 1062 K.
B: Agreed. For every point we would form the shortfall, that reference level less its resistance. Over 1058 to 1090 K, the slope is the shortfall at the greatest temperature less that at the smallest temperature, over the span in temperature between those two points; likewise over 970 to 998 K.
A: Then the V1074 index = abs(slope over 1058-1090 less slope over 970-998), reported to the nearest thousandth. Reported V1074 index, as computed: 0.008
